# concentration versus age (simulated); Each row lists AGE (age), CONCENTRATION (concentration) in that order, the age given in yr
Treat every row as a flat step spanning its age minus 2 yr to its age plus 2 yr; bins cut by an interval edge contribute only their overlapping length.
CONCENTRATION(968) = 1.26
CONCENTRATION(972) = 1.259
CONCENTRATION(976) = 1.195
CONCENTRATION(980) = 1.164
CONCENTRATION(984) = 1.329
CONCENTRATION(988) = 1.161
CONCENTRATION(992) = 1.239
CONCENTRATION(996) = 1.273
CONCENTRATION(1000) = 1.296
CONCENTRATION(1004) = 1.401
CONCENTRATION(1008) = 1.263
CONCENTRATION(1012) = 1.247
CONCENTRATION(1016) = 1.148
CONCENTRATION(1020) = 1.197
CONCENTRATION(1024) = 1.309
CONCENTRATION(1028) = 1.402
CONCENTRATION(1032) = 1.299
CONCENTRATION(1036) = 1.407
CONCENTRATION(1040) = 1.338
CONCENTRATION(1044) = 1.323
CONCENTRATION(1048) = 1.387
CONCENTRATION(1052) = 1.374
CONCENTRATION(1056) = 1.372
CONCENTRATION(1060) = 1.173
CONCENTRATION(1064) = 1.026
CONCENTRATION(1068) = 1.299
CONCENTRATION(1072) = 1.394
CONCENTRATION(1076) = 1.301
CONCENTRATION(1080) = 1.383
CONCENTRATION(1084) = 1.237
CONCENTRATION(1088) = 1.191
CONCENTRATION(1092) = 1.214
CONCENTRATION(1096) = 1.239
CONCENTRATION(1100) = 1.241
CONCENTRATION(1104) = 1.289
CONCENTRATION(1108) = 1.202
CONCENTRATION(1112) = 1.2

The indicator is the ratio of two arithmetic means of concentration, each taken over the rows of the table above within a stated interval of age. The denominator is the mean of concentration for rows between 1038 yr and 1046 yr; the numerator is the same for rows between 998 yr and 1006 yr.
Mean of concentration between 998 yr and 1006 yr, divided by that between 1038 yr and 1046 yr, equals 1.01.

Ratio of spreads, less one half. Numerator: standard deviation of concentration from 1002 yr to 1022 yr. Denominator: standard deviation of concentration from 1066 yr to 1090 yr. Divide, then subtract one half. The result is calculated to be 0.7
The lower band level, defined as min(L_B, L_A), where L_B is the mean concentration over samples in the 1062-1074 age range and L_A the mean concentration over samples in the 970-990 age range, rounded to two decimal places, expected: 1.22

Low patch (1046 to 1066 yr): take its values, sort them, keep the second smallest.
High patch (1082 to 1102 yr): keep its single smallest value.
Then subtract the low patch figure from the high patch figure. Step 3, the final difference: 0.018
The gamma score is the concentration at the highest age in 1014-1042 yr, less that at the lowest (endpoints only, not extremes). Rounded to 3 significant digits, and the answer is 0.190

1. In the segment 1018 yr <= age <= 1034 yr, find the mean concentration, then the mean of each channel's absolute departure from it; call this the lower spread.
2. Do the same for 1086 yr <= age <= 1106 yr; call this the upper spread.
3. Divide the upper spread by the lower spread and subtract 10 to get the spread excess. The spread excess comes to -9.5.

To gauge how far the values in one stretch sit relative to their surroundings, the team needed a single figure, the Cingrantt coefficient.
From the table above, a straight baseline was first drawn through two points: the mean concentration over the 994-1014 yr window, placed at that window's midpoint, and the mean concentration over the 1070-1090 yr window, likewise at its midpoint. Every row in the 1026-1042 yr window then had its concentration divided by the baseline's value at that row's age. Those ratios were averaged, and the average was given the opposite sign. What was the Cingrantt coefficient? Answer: -1.05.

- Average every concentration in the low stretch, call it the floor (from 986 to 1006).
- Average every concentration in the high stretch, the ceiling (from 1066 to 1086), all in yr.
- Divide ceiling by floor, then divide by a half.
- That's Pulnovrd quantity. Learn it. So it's 2.08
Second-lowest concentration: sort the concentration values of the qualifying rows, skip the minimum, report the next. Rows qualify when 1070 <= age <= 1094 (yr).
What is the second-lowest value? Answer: 1.214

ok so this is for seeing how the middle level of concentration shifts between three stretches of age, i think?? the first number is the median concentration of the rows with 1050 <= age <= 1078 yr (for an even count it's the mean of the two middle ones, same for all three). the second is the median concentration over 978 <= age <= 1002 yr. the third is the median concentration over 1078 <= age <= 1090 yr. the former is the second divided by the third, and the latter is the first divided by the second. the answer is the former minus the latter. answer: -0.02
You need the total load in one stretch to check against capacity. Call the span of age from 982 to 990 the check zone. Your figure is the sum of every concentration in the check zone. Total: 2.49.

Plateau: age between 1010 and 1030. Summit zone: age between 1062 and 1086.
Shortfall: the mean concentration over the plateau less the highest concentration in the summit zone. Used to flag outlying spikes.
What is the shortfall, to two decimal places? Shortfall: -0.13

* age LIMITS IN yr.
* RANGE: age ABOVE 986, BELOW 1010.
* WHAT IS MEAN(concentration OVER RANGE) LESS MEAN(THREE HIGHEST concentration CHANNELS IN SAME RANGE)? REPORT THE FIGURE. -0.051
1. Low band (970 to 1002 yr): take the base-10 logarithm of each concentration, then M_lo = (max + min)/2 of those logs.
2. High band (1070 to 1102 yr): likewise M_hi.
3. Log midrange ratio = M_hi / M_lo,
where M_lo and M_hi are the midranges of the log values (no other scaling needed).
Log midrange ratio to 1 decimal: 1.2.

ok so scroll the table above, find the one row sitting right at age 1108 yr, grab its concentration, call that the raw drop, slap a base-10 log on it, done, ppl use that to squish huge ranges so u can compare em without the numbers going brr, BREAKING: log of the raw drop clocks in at 0.080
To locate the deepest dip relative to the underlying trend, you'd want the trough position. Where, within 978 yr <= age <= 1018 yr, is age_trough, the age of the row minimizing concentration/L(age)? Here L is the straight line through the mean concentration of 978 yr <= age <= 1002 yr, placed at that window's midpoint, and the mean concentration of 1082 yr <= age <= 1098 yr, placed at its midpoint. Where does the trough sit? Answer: 1016 yr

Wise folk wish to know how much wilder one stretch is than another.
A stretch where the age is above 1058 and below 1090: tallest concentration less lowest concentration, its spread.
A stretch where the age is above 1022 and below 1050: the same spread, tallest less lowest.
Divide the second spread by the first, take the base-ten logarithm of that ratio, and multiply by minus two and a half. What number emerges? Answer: 1.3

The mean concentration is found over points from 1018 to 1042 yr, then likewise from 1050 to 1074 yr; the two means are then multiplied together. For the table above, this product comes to 1.69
